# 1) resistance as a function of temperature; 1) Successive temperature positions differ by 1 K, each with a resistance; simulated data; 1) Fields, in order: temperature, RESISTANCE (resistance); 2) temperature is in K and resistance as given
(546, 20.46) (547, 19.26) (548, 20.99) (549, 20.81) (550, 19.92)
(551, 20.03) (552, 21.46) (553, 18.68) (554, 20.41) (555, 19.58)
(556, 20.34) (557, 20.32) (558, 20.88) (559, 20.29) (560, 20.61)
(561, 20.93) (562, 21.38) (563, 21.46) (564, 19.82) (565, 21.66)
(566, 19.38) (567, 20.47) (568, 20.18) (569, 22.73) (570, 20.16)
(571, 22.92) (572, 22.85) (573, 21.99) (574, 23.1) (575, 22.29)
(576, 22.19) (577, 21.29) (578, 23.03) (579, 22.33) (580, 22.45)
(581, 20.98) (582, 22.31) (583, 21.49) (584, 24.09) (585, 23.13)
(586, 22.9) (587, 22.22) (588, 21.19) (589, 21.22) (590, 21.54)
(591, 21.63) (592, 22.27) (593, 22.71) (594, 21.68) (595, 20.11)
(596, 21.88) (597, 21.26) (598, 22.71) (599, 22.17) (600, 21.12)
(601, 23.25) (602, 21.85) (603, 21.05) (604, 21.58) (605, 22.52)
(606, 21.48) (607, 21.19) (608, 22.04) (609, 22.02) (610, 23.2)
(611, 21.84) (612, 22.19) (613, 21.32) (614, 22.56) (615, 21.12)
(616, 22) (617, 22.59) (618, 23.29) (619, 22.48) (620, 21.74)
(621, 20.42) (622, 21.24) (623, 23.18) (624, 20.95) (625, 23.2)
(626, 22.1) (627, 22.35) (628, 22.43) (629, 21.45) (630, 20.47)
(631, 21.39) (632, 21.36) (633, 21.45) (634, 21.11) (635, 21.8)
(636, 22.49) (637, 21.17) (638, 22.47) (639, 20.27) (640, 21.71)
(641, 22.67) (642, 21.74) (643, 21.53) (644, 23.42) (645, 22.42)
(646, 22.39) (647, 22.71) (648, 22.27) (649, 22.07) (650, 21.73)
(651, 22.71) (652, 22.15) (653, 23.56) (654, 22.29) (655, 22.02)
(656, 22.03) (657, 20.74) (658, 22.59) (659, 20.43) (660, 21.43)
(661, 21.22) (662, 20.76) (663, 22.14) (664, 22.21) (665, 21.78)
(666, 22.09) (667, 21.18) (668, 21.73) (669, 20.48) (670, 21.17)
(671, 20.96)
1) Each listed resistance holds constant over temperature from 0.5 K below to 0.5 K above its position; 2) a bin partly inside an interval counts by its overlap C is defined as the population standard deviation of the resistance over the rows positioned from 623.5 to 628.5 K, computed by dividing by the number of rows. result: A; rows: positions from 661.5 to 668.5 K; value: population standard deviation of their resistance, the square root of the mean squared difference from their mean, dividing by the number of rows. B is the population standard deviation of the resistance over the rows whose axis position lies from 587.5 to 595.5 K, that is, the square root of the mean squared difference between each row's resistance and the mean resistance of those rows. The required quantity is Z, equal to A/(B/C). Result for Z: 0.5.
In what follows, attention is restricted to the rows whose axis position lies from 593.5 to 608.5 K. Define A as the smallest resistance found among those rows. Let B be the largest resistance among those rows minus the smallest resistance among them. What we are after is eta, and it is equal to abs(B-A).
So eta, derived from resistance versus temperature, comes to 17.0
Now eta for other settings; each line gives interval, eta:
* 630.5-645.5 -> 17.1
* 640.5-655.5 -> 19.5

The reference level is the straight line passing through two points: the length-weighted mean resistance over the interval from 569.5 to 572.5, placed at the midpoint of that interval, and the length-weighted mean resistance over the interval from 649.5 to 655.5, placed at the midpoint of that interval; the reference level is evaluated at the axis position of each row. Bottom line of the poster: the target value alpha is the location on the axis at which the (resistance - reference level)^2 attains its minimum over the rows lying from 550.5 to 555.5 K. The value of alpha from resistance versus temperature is 552 K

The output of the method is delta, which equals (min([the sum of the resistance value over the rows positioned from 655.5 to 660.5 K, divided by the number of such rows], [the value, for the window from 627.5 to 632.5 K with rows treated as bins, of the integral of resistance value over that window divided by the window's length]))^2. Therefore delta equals 459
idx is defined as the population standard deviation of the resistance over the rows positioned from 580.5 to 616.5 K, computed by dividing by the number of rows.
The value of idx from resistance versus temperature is 0.8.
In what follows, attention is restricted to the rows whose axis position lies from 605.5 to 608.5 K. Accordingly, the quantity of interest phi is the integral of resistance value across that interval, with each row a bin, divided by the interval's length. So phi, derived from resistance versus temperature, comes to 21.6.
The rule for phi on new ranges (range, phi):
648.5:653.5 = 22.4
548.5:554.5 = 20.2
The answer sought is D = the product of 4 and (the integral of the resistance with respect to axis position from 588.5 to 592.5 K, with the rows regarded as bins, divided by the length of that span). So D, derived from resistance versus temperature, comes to 87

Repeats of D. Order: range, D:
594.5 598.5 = 86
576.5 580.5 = 89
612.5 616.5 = 87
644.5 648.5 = 90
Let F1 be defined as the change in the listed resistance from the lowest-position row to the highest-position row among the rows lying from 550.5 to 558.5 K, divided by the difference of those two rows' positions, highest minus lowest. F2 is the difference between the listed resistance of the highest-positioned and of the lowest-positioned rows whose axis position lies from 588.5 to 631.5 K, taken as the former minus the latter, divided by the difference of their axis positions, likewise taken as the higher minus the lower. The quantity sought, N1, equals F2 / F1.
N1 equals 0.0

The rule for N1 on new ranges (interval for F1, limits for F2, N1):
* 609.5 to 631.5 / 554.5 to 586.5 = -1.2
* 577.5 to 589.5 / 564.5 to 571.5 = -1.3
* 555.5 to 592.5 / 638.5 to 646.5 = 5.6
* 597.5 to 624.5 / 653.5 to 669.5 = 1.8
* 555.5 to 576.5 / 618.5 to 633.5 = -0.8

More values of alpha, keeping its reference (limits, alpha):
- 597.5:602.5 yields 599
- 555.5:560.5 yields 558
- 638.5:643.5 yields 641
